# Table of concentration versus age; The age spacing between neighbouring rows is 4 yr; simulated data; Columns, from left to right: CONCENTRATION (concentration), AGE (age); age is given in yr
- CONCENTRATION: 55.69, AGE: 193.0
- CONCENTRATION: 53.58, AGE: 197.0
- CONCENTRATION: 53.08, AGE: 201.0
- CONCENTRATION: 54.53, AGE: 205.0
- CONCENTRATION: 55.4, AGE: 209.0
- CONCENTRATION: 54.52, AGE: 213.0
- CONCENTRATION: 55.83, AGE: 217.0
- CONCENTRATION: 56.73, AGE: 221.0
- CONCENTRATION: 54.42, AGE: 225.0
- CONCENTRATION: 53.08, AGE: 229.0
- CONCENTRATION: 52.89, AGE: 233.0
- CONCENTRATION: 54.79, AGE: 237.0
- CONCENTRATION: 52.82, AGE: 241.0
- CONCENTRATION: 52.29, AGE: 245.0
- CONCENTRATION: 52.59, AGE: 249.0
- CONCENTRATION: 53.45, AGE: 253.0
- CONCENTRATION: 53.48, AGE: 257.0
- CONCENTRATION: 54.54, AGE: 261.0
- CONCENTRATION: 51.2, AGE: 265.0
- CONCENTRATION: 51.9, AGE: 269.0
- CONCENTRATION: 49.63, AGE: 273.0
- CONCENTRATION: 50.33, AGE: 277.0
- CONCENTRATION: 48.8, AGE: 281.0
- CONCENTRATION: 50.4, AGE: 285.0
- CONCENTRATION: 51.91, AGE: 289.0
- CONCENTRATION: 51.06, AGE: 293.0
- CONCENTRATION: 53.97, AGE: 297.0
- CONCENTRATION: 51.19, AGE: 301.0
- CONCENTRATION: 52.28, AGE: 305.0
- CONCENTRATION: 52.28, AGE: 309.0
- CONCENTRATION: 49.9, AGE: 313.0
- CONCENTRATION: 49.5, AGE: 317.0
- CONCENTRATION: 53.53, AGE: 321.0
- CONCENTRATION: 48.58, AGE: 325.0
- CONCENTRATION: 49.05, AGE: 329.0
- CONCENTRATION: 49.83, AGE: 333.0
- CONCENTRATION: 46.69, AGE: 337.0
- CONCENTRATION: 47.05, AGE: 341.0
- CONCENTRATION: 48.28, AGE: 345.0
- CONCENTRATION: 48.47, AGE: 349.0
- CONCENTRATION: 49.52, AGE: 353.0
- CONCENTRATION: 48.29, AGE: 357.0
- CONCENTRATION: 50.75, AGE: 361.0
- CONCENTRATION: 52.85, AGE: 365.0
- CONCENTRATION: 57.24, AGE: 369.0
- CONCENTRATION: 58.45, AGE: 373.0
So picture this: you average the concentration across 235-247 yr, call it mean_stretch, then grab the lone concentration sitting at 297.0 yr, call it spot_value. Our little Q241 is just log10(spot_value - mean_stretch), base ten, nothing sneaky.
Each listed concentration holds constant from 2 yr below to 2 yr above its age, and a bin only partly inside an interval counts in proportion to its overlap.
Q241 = -0.2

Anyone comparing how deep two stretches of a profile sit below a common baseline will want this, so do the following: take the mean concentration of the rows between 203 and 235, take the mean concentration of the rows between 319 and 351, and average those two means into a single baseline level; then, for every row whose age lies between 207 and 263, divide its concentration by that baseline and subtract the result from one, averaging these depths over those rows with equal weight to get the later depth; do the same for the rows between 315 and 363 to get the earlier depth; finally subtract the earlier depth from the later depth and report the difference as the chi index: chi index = -0.095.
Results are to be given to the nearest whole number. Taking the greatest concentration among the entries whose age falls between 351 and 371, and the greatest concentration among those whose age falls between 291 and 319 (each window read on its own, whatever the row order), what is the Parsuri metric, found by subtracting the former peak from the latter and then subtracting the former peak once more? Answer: -61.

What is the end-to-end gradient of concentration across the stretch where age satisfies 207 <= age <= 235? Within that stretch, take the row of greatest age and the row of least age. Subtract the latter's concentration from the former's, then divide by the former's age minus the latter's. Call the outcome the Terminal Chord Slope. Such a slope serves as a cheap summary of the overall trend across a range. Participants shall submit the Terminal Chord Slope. -0.10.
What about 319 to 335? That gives -0.31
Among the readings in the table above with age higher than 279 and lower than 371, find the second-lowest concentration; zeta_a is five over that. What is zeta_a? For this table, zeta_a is 0.106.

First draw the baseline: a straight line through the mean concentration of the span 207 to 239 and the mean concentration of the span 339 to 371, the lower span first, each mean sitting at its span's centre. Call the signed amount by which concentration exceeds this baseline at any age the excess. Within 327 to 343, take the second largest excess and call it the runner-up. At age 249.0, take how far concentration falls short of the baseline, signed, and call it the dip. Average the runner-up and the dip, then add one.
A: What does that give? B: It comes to 0.56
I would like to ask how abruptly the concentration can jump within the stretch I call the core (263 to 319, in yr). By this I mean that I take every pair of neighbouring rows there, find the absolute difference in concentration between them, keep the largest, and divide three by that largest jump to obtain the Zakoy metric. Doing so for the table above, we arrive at 1.0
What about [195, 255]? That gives 1.3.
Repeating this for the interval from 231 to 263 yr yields 1.5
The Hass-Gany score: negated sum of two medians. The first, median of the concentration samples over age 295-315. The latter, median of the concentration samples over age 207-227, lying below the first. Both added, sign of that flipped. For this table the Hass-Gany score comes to -108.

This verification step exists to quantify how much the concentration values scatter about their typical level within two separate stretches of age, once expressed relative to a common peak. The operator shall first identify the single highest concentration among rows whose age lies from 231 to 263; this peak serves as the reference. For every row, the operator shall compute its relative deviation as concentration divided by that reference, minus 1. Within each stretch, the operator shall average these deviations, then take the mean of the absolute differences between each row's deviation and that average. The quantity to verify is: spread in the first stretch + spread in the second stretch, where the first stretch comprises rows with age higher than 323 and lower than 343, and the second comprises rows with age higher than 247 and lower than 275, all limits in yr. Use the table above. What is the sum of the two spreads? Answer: 0.0433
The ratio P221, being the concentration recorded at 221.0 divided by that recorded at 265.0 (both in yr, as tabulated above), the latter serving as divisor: 1.11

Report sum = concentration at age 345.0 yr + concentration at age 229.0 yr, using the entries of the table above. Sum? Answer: 101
